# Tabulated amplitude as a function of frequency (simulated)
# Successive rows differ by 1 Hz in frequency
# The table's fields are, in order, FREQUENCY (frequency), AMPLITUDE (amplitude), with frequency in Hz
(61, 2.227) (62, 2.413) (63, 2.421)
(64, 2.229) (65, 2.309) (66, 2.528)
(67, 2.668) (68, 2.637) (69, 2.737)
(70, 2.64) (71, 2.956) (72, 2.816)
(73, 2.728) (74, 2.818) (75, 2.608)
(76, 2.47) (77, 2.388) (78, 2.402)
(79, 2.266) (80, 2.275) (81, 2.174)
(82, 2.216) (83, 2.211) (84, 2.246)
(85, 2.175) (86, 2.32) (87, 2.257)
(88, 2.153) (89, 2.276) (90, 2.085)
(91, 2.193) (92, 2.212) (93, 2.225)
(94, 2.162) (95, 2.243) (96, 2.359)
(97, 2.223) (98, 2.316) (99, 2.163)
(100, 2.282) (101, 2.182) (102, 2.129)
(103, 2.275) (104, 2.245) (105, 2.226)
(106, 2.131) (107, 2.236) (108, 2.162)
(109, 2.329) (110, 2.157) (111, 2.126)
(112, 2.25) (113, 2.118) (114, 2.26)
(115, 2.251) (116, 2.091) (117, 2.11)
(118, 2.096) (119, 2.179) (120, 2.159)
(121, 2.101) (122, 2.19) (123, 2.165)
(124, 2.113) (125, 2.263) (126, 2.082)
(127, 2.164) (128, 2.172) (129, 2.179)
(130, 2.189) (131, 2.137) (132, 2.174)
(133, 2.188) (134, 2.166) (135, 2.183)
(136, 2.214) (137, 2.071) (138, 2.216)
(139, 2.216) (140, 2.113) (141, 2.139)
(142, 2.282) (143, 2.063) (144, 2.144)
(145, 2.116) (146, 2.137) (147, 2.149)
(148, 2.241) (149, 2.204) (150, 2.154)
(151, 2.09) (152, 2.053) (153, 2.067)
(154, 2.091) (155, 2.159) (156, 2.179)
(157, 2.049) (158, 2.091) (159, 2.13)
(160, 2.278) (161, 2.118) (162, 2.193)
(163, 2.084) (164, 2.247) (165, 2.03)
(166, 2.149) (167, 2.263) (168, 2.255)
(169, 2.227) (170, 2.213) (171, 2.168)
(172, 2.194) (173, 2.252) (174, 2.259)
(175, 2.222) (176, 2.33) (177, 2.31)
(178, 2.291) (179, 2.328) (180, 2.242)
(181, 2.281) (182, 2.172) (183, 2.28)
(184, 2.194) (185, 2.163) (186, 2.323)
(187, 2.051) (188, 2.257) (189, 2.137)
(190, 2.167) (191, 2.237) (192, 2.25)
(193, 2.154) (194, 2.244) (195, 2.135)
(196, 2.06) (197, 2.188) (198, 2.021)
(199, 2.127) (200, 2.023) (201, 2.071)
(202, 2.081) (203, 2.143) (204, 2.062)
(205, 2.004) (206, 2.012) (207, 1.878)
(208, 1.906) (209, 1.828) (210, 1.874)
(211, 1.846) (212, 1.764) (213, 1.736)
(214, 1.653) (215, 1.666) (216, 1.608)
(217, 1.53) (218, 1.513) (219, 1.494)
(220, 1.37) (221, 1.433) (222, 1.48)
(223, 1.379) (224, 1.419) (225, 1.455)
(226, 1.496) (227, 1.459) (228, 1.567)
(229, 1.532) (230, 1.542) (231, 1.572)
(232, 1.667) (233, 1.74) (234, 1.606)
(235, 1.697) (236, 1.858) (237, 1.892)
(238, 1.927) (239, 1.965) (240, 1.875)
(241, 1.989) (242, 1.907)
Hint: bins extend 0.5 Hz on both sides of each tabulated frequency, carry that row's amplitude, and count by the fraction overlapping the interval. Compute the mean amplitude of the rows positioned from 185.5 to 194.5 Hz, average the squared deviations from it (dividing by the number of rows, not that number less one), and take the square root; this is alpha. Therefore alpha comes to 0.08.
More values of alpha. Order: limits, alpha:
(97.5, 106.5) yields 0.06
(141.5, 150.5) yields 0.06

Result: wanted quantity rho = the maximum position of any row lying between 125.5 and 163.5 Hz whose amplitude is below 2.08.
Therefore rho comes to 157 Hz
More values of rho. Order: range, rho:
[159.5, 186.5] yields 165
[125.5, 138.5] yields 137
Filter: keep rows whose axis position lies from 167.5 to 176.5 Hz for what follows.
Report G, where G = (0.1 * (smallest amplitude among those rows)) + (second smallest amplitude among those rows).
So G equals 2.41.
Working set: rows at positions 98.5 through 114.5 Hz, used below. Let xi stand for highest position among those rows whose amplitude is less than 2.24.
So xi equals 113 Hz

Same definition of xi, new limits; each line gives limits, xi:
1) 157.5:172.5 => 172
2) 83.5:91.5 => 91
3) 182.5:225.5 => 225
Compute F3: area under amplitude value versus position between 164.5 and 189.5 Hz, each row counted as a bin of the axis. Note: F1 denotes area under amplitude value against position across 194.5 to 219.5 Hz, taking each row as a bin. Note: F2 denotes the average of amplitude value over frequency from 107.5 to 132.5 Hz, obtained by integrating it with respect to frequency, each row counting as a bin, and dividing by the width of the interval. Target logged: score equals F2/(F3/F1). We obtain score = 1.84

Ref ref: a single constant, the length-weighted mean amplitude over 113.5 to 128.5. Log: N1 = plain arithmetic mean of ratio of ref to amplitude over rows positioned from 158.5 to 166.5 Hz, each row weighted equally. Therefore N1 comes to 1.00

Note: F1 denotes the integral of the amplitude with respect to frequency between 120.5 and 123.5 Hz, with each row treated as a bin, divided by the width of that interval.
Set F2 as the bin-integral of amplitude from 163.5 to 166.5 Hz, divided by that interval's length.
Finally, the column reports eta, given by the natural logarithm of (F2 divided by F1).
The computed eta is 0.00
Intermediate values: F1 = 2.15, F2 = 2.14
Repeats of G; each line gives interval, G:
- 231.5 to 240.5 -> 1.83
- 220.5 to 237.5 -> 1.56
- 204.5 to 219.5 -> 1.66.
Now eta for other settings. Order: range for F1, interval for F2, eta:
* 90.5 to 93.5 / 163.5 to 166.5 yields -0.03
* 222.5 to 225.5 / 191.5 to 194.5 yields 0.45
